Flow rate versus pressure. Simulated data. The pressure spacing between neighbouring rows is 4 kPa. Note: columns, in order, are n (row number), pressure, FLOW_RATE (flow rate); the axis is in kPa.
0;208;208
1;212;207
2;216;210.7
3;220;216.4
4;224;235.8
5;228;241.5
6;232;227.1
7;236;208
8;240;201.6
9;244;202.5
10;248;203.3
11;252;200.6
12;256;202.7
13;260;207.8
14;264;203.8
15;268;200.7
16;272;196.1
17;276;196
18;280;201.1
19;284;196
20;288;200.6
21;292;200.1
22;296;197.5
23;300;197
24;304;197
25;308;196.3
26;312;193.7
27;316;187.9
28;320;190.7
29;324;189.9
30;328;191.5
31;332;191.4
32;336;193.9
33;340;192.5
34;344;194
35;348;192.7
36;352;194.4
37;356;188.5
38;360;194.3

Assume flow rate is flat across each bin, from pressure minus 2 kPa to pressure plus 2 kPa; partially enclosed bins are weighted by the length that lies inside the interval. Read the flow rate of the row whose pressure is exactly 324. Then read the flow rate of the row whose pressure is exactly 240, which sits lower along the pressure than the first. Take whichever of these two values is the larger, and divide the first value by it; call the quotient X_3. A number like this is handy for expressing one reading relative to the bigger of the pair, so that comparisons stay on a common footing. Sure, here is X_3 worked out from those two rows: 0.94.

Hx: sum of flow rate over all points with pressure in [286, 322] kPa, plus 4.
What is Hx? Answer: 1765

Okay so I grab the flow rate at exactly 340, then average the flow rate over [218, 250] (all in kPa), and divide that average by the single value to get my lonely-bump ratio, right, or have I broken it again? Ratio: 1.127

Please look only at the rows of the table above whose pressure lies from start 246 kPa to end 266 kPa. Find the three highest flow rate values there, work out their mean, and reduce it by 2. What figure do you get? 203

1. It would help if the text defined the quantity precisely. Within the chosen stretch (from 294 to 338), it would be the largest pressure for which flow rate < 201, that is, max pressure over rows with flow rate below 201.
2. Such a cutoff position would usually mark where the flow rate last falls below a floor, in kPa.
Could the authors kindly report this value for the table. 336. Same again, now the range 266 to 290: 288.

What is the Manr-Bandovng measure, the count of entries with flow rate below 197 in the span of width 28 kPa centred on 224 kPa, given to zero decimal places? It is 0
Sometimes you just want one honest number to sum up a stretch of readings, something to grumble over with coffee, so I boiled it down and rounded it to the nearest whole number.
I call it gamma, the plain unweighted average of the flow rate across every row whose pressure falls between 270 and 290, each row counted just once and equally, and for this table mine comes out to 198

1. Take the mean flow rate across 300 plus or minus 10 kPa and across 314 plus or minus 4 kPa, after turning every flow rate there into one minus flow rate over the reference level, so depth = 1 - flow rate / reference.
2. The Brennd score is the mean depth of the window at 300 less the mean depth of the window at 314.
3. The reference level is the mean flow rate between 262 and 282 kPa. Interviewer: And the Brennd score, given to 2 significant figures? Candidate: -0.034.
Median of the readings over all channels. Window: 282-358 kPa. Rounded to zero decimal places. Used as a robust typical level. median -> 194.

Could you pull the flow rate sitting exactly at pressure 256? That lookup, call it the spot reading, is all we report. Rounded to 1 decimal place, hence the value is 202.7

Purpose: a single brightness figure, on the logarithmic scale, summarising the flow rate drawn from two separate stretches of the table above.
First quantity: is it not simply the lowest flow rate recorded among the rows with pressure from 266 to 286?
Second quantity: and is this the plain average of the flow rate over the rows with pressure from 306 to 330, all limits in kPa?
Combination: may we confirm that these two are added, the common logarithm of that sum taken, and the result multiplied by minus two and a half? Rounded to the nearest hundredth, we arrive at -6.47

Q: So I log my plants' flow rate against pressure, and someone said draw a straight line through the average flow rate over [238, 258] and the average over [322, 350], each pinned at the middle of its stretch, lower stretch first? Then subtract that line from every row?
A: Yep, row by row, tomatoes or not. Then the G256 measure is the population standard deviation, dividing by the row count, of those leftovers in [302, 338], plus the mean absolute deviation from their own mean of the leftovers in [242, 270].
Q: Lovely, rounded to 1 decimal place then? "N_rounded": 4.5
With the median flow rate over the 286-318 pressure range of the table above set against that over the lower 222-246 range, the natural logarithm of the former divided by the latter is -0.10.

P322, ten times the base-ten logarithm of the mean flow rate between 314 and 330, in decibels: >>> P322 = 22.8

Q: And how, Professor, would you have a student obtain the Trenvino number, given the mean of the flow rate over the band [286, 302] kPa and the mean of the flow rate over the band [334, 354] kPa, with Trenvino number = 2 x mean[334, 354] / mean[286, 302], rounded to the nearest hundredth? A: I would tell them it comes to 1.95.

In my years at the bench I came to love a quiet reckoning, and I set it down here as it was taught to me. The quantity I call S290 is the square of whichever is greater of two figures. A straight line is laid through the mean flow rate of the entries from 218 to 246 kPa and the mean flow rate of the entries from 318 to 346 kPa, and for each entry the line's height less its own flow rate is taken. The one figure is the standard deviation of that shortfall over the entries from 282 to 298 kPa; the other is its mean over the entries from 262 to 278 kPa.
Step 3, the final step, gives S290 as 92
